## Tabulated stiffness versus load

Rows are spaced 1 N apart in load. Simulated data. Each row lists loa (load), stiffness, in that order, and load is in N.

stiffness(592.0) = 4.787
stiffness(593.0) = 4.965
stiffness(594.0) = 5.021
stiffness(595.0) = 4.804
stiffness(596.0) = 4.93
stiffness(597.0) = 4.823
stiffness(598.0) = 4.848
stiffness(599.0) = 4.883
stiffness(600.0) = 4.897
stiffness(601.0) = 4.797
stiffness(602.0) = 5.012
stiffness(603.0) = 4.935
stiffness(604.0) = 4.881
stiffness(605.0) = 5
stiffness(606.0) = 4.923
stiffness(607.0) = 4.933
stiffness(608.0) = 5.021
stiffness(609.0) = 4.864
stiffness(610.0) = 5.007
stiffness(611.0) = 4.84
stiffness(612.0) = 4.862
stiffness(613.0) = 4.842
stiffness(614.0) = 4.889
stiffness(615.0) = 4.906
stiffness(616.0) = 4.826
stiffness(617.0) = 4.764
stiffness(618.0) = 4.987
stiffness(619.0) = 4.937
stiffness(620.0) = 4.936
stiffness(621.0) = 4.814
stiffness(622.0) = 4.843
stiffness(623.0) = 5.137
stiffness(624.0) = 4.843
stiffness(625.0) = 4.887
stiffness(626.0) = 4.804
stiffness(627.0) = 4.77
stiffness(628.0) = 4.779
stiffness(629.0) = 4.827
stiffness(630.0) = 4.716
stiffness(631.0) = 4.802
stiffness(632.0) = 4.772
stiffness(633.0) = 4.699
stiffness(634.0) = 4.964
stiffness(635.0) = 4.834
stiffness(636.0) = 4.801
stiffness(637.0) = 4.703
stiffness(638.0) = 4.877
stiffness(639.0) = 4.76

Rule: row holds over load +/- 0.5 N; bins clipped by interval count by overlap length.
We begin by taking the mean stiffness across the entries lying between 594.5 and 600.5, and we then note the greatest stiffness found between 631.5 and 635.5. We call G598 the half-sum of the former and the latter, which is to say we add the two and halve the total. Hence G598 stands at 4.91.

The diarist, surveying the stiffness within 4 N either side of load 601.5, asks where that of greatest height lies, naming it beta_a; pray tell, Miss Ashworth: 602.0 N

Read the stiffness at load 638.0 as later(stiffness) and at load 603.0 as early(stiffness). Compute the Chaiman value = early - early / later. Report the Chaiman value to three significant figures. 3.92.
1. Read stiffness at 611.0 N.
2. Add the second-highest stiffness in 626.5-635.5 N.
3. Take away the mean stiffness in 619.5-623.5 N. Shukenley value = 4.74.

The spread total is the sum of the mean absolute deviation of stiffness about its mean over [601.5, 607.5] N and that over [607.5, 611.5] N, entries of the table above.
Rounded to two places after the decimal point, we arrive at 0.12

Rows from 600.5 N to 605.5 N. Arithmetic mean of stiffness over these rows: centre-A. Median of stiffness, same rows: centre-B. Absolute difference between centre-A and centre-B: 0.010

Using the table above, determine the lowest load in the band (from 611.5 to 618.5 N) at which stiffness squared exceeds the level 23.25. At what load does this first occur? 612.0 N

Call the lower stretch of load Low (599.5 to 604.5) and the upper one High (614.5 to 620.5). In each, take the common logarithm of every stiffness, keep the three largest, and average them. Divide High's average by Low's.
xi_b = 1.00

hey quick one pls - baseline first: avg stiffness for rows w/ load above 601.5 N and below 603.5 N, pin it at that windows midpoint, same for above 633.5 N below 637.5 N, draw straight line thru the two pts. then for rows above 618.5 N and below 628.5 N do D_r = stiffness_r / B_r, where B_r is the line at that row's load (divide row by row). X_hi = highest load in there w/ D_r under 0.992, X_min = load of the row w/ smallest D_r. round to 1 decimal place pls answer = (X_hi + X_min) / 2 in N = 627.5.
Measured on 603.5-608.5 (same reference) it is 604.0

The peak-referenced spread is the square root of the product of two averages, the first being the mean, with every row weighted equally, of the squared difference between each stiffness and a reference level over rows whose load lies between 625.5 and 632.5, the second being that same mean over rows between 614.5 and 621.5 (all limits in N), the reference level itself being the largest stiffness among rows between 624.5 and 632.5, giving 0.0083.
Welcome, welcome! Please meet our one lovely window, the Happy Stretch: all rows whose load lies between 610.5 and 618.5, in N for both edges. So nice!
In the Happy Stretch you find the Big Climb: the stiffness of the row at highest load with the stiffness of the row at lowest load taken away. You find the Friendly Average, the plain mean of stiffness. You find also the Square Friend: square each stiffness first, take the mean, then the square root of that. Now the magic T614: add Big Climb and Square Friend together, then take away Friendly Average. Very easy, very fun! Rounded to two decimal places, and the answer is 0.15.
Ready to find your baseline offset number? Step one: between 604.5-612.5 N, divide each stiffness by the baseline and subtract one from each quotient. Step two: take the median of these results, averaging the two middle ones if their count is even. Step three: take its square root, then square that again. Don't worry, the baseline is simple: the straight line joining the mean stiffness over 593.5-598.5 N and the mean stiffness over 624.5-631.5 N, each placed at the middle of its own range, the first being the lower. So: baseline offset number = 0.0147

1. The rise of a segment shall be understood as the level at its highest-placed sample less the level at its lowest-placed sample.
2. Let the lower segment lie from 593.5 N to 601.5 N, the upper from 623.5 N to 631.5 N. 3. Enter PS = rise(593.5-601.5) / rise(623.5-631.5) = 5.5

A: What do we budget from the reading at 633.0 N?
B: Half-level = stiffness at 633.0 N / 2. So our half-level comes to 2.35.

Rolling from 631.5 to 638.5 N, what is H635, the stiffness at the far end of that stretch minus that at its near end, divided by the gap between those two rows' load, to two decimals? 0.02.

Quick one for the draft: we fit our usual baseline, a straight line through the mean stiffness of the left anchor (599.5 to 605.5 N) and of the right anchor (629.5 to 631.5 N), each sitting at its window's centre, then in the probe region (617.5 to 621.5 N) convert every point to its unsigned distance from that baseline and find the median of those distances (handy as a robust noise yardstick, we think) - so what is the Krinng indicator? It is 0.11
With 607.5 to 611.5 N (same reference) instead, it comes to 0.08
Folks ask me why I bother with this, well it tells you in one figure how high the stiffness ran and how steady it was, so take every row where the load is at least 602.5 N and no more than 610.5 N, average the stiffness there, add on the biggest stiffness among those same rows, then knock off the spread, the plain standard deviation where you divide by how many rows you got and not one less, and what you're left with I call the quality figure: 9.91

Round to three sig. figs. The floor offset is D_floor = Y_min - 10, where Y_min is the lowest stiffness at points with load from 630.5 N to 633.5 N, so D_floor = -5.30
